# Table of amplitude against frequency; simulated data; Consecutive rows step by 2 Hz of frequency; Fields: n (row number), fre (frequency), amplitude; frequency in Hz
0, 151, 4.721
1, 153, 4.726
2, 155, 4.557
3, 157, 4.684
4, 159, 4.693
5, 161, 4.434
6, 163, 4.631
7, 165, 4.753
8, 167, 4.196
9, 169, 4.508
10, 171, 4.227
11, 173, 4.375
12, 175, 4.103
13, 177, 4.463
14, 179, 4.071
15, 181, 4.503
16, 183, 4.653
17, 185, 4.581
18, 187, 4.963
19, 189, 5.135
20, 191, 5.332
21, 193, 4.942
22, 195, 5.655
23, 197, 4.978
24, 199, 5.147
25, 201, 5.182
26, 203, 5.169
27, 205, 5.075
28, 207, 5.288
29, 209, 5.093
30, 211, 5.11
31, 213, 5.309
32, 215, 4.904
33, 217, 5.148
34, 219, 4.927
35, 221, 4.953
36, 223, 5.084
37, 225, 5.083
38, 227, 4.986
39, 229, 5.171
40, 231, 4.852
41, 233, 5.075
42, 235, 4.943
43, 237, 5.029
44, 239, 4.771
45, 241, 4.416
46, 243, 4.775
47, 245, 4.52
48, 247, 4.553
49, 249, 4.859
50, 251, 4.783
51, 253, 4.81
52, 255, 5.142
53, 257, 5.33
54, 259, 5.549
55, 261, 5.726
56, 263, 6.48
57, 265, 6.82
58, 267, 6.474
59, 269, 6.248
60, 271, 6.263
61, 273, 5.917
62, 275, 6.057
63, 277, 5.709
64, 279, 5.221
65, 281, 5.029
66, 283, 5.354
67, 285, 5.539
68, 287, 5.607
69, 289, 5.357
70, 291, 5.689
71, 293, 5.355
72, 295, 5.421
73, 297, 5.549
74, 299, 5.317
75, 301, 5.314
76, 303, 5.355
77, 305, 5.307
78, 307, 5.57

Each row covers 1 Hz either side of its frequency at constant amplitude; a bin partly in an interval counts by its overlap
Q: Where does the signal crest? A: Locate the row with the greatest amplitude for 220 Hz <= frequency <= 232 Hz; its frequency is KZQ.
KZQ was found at 229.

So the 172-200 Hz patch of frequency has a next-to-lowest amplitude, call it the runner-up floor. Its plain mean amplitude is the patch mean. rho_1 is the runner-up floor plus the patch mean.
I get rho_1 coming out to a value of 8.9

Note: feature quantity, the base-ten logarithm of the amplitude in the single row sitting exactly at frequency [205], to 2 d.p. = 0.71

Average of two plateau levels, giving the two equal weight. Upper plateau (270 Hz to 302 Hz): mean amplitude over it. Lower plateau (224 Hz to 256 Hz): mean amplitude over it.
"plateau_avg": 5.20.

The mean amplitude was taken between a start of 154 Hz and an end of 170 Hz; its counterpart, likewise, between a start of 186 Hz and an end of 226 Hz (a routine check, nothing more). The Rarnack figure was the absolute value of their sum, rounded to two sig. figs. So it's 9.7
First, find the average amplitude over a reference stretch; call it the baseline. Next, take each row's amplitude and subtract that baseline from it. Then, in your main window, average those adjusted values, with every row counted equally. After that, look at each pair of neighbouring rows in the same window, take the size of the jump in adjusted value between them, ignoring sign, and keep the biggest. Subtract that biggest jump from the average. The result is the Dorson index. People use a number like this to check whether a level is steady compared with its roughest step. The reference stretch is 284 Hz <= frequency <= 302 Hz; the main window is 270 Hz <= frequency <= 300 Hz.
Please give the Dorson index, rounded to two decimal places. -0.39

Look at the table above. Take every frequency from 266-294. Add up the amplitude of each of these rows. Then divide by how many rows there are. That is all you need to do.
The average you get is 5.7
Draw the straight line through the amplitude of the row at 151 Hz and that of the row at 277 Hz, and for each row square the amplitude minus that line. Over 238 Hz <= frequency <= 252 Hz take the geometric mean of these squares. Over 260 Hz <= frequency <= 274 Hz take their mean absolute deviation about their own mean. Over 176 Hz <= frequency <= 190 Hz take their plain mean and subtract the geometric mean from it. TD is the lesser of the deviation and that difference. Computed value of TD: -0.39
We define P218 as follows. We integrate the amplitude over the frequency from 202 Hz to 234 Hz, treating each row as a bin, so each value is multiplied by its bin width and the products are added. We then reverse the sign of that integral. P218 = -162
